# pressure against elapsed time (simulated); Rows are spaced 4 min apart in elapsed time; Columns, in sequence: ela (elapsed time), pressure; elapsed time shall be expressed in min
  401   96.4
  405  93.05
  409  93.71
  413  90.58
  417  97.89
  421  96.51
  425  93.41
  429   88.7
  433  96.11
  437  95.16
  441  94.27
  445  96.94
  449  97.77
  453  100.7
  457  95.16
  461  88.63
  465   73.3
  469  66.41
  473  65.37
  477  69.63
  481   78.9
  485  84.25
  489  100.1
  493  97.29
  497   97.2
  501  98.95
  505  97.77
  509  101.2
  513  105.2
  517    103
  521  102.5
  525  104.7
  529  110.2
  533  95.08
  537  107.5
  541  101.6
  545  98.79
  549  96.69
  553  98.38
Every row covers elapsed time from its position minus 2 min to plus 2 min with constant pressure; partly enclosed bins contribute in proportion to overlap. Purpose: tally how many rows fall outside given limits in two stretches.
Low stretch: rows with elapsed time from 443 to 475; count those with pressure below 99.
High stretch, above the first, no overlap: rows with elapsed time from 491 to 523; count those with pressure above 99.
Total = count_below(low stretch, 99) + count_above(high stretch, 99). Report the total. 11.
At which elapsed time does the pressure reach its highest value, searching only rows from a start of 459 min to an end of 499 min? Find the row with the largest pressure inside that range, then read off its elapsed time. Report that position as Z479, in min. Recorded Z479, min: 489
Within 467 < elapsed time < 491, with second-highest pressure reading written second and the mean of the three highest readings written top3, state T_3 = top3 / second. 1.042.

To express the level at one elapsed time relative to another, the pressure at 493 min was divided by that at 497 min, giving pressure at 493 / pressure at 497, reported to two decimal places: 1.00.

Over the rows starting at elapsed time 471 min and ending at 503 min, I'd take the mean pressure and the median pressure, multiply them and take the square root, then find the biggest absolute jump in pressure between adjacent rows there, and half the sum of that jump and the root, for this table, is 52.2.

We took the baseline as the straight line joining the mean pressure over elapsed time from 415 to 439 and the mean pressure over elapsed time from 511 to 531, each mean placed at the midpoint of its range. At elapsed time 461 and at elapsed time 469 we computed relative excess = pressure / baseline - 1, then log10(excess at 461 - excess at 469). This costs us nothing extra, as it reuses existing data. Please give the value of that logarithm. -0.63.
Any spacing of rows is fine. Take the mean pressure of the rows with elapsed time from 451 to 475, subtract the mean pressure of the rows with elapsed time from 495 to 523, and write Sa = -19.2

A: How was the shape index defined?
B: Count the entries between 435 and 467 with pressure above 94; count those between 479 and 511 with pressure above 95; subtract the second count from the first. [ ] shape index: 0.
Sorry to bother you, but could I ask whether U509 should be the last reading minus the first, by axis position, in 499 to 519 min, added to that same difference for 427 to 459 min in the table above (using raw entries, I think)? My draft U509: 11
